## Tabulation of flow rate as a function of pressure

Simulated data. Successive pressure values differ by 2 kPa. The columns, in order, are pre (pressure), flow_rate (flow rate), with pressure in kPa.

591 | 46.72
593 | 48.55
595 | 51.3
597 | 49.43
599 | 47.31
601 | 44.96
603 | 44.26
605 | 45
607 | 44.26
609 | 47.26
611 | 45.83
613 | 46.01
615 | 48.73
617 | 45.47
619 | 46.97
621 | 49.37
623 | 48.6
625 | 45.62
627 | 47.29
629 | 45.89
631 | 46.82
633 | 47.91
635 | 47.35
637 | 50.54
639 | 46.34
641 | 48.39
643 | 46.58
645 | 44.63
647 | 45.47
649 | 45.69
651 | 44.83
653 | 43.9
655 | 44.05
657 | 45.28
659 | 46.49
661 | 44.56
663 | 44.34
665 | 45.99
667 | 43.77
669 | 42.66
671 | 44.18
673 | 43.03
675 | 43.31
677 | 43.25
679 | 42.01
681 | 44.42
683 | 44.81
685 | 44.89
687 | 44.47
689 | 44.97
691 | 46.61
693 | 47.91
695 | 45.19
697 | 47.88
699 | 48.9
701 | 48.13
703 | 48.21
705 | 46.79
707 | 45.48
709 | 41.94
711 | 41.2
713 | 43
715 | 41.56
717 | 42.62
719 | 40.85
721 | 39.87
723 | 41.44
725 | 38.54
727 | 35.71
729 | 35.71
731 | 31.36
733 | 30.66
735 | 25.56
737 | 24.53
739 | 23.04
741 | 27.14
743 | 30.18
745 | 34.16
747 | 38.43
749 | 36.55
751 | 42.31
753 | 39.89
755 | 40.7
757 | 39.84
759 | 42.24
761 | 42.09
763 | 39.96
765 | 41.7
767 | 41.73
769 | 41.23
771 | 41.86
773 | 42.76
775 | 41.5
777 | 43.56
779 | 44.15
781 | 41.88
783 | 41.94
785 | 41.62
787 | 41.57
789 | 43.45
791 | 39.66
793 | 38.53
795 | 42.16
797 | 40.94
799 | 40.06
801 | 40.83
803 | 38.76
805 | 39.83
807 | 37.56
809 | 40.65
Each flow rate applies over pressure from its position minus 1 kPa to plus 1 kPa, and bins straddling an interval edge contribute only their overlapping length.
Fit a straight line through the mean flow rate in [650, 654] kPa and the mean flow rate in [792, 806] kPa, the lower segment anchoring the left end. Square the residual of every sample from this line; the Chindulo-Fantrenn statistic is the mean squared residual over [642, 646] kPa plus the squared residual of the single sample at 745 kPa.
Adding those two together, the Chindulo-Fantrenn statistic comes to 59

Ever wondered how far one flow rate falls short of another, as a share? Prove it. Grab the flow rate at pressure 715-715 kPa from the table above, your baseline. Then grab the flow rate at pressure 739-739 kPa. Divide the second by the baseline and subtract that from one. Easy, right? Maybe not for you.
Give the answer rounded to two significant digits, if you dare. 0.45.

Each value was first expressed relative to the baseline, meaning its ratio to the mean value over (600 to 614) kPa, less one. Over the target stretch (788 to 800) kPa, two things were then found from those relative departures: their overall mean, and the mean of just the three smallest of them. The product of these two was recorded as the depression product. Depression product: 0.013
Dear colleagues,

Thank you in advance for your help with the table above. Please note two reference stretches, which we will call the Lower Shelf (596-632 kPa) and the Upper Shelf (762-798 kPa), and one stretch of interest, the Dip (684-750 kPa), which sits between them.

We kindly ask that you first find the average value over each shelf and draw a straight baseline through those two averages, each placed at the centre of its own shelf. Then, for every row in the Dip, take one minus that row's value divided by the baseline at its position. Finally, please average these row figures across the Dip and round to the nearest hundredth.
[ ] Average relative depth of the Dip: 0.09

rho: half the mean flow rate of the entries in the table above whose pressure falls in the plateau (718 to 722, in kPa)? 20.2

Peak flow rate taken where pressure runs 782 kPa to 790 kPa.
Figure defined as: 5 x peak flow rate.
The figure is 217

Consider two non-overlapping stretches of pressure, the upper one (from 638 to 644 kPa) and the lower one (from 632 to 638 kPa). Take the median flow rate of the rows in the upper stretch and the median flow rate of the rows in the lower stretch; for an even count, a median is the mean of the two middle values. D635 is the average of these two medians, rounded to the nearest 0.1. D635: 47.2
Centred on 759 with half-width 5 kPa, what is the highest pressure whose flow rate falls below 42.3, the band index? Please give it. 763 kPa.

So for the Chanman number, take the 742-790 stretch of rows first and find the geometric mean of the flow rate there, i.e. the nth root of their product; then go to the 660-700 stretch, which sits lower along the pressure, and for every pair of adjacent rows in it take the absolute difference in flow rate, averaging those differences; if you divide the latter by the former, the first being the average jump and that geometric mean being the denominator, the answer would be 0.029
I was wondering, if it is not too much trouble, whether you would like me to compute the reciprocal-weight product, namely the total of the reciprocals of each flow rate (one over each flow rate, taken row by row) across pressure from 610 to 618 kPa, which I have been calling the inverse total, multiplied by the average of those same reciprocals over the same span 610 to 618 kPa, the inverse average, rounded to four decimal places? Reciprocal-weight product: 0.0019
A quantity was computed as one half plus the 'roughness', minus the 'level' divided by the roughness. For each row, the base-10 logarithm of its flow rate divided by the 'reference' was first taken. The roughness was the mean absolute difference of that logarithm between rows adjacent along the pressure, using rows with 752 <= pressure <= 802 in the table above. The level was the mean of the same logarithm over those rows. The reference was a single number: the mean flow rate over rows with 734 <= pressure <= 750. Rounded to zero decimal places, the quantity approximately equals -10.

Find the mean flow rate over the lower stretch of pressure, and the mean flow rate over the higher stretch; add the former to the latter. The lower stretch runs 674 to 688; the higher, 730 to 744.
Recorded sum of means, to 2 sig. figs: 71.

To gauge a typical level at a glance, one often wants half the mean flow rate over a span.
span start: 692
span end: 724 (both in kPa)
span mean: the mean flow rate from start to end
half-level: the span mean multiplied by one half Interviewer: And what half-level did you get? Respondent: 22.2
